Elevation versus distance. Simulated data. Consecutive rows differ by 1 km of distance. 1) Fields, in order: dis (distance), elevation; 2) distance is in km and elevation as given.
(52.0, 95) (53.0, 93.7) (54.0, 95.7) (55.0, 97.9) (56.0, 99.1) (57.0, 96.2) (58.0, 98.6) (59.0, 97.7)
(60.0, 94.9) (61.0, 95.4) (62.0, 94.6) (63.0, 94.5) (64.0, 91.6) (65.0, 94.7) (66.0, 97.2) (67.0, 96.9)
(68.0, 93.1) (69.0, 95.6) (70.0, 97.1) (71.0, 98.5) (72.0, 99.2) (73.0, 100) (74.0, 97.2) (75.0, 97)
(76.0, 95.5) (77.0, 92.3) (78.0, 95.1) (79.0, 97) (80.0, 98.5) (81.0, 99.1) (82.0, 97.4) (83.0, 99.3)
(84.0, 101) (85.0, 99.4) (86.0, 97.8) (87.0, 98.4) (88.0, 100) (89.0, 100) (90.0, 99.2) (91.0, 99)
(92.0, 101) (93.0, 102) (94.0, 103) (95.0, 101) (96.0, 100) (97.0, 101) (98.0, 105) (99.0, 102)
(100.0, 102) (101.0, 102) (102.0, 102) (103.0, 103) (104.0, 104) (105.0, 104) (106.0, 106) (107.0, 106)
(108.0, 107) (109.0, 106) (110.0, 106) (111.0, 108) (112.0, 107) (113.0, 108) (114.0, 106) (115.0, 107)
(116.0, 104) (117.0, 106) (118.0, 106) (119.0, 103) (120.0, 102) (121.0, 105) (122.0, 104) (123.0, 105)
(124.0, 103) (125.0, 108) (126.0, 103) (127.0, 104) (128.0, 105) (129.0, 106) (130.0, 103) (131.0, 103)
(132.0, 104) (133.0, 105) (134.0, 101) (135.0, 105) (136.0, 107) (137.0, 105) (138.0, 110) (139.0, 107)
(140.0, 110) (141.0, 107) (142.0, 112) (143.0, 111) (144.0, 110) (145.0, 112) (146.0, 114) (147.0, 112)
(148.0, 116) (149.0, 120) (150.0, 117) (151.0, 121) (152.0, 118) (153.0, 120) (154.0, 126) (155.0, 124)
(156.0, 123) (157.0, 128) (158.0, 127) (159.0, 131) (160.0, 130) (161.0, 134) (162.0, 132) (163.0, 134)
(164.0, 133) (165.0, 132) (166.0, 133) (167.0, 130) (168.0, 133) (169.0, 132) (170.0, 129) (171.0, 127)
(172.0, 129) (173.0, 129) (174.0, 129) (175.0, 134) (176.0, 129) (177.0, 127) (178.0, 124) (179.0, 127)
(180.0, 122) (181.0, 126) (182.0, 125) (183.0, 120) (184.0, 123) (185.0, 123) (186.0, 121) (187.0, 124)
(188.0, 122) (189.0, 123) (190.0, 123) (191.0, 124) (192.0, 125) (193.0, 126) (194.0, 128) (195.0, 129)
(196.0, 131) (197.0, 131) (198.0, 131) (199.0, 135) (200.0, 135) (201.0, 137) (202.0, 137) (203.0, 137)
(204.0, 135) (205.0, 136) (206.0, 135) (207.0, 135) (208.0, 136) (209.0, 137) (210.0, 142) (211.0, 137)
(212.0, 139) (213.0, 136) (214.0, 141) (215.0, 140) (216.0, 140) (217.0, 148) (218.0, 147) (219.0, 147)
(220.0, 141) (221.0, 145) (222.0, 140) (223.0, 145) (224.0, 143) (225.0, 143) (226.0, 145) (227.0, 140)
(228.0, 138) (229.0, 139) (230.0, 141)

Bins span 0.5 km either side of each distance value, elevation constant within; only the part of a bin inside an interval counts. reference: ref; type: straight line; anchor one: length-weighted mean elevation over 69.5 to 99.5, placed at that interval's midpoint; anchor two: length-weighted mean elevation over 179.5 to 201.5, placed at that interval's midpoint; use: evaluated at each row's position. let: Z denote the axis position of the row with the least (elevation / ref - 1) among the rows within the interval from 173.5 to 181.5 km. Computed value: 180.0 km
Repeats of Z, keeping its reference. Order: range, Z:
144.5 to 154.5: 147.0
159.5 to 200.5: 183.0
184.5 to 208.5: 186.0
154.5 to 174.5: 171.0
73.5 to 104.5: 77.0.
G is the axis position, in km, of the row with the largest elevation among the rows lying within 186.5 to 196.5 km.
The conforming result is 196.0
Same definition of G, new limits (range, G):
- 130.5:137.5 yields 136.0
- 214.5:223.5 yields 217.0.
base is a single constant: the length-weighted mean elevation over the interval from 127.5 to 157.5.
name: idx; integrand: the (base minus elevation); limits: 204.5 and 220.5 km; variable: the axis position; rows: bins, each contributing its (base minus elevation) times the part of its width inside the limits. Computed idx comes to -444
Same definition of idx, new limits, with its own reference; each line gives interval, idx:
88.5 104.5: 167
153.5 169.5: -289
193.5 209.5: -352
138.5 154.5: -40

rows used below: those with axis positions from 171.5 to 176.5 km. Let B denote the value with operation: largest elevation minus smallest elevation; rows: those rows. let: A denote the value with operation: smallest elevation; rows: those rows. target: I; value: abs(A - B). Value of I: 124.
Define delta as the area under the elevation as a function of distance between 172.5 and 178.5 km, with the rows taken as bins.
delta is 772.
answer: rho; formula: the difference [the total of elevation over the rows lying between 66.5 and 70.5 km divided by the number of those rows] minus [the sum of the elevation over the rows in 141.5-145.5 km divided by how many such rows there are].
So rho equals -16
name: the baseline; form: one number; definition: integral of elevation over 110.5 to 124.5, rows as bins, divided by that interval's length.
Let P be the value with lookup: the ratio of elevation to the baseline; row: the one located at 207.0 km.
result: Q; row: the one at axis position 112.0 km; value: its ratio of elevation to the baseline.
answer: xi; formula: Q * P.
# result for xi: 1.30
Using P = 1.28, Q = 1.02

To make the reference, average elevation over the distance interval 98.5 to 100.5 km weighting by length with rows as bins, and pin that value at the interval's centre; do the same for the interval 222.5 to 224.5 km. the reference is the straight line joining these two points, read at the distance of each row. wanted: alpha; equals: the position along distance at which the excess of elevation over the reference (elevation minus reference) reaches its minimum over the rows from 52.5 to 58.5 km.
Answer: 53.0 km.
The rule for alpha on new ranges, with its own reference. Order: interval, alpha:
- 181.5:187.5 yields 186.0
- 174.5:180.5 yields 180.0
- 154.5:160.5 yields 156.0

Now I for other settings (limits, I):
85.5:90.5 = 96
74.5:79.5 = 88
